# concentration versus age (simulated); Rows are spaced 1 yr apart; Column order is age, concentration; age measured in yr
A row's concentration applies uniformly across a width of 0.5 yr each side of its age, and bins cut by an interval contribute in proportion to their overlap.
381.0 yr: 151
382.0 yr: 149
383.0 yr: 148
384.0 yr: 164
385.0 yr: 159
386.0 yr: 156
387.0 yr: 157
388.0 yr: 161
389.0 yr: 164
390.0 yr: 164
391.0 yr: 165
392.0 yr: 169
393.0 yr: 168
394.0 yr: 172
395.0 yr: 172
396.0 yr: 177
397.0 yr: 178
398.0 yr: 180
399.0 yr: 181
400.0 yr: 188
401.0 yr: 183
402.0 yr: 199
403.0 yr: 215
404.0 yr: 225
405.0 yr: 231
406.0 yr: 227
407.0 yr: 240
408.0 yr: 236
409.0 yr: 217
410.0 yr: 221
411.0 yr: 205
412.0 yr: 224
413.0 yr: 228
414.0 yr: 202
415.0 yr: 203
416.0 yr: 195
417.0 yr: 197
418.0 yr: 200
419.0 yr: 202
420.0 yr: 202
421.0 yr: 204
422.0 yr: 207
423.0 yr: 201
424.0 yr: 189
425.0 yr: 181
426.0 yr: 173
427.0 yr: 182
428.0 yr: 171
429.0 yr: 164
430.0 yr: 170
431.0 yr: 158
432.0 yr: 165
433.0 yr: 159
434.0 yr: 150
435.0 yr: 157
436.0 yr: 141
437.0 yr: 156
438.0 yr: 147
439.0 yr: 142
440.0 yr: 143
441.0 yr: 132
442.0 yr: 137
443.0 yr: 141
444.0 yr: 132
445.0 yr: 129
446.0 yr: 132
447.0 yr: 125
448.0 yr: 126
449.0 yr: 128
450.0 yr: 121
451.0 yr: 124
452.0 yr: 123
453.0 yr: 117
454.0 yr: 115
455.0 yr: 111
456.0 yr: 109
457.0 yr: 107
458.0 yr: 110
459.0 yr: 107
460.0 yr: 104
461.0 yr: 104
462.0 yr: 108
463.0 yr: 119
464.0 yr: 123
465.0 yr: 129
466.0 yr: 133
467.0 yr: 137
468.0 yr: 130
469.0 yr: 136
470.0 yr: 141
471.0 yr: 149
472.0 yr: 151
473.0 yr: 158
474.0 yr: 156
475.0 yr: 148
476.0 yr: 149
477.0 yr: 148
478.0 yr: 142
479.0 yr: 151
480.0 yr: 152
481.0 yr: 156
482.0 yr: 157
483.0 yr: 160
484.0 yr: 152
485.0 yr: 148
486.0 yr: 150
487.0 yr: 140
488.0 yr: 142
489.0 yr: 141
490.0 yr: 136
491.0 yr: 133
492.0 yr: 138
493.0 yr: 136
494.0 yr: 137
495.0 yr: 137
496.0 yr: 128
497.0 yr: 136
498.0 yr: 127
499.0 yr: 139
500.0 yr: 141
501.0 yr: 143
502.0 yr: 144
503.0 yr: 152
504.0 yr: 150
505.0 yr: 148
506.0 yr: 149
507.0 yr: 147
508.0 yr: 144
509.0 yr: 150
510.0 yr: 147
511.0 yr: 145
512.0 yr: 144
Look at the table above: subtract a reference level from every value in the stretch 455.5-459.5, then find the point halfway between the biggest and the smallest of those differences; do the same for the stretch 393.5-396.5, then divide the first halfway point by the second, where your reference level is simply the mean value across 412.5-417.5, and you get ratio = 3.2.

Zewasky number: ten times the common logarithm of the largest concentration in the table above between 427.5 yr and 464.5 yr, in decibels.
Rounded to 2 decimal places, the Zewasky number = 22.33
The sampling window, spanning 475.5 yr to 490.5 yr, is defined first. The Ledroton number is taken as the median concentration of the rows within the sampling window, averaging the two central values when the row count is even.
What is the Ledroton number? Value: 149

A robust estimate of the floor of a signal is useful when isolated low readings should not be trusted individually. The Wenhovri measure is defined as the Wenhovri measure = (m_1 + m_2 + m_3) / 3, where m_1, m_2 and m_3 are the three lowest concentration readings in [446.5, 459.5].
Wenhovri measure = 108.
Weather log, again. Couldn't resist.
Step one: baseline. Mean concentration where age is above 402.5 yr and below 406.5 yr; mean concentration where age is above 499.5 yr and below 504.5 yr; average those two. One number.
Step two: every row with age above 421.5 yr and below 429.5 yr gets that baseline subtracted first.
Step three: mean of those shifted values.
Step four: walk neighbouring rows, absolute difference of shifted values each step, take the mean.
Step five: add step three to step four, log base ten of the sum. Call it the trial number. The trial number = 0.84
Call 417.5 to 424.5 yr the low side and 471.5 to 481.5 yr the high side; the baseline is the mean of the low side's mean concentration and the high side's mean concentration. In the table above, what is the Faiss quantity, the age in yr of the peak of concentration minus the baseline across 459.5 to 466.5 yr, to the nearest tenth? 466.0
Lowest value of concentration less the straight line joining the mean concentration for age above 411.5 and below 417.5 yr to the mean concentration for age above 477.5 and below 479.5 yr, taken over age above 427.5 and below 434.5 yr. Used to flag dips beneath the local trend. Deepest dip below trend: -39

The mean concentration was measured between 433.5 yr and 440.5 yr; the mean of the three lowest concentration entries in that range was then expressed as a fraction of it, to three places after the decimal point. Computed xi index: 0.959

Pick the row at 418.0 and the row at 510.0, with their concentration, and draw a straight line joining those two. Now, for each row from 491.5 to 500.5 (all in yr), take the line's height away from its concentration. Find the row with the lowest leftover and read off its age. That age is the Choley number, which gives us 496.0 yr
